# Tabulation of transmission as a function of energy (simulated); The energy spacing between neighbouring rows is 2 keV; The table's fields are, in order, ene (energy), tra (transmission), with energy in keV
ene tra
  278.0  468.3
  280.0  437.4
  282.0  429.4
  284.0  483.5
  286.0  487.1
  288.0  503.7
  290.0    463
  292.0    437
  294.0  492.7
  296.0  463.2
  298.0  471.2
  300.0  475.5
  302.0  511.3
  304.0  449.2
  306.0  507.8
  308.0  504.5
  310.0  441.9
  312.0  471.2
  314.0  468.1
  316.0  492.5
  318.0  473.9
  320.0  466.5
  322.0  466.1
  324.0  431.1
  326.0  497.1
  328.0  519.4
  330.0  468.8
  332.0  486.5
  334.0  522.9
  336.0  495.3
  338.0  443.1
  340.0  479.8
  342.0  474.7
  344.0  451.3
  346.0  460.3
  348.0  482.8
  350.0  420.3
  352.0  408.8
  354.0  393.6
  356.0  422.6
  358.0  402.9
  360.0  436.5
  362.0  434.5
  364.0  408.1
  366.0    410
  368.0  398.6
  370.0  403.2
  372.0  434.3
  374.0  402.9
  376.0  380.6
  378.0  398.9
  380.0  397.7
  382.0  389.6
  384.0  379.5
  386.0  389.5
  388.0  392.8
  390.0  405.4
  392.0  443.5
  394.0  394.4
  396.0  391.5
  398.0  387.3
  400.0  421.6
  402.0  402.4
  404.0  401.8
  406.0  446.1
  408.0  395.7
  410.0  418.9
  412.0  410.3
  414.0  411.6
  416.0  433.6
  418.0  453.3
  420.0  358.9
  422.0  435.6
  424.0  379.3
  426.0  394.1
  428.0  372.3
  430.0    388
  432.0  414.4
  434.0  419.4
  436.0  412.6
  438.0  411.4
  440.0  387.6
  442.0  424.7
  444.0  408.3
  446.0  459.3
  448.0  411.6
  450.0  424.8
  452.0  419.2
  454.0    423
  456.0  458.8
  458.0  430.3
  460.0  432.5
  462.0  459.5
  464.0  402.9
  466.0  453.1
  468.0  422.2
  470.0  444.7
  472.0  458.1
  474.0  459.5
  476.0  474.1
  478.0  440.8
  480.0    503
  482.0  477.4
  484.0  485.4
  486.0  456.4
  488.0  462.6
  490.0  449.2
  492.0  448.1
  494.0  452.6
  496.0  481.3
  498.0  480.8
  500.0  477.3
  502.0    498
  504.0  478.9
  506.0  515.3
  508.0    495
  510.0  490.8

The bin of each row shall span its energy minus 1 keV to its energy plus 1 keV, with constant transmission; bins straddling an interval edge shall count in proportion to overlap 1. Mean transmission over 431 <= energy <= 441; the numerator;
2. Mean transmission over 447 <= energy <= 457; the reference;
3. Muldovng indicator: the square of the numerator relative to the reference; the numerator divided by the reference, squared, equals 0.92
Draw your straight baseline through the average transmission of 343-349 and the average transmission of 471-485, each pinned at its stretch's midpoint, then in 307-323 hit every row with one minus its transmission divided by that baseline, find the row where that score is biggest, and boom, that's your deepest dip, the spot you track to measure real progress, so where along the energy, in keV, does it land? 310.0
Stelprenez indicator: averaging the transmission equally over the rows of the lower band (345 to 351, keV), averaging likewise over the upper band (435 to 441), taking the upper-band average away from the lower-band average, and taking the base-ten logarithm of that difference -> 1.70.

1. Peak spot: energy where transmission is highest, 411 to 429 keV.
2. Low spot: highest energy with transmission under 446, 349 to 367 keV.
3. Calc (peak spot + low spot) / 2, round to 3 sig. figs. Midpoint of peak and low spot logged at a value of 392 keV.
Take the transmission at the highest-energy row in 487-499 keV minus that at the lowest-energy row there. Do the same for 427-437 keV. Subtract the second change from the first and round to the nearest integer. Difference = -22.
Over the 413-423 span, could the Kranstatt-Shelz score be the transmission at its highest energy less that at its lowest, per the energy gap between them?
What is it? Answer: 3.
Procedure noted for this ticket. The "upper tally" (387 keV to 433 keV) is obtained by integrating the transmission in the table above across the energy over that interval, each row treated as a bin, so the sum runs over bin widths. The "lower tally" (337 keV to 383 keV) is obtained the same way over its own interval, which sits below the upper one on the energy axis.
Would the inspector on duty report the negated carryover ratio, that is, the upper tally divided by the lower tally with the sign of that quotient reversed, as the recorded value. -0.96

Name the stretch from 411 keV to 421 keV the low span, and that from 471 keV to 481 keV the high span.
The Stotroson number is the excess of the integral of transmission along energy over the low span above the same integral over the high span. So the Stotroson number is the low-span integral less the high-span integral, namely -536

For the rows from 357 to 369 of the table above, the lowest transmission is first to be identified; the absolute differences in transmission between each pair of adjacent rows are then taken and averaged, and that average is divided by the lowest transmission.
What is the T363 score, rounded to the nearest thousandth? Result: 0.038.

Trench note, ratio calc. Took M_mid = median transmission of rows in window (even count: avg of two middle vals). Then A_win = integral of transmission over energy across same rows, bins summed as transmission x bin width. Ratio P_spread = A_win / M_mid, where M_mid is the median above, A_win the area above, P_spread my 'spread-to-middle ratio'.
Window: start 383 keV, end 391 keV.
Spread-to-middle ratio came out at 8.01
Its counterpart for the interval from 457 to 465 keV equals 8.00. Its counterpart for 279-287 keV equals 7.98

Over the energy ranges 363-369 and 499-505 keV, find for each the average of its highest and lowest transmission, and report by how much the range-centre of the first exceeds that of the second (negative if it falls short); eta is -83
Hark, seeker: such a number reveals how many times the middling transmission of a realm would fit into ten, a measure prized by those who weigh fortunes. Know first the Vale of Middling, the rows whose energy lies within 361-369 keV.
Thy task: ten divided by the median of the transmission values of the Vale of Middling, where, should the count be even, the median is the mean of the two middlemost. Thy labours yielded 0.0244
